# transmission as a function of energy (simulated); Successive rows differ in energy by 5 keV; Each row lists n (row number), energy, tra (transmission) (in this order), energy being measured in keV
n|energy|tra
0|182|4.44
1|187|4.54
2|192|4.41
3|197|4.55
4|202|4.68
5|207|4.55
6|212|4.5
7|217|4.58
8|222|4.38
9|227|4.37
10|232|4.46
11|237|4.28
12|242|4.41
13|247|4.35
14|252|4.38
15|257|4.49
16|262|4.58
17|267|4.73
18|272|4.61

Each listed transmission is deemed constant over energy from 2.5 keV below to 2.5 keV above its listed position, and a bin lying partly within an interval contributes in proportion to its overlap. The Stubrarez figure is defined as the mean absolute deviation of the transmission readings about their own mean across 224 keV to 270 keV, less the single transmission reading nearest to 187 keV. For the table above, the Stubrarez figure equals -4.44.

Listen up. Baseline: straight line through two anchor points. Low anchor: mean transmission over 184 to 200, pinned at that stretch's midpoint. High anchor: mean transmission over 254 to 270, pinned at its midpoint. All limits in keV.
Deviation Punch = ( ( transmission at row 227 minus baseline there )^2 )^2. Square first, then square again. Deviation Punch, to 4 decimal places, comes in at 0.0010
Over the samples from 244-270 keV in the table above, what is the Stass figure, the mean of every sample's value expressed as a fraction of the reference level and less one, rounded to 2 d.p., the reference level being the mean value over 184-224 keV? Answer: 0.00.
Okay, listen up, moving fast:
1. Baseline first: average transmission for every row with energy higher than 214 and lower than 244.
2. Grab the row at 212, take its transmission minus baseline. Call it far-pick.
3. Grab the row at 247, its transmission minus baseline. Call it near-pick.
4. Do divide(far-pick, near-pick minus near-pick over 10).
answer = -1.5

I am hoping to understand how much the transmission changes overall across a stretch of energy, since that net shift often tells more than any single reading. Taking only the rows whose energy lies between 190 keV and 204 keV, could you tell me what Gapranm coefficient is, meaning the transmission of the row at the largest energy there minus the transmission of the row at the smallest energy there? 0.27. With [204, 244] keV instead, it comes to -0.14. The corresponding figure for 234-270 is 0.45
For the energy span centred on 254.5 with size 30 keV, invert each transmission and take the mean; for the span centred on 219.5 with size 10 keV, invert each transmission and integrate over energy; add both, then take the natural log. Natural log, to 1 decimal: 0.9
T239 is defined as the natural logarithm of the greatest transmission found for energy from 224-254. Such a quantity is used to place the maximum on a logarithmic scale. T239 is 1.50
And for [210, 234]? 1.52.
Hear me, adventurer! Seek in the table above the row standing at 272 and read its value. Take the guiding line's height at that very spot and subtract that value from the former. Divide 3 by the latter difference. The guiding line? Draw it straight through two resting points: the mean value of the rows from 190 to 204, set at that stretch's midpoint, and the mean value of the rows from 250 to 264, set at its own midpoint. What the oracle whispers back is -21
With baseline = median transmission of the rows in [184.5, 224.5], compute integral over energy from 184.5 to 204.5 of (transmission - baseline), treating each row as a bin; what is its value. 0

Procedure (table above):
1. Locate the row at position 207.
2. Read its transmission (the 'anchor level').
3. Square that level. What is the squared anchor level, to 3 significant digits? 20.7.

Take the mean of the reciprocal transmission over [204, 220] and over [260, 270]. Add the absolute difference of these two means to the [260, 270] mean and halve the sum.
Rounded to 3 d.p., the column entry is 0.110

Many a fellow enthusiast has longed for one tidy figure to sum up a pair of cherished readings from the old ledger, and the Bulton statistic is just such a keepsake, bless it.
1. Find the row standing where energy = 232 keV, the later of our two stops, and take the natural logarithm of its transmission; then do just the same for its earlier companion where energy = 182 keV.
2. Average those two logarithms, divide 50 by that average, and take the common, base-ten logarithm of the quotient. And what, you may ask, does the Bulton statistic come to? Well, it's 1.52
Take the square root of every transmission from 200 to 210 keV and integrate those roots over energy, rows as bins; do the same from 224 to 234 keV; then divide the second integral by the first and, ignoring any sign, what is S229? 0.98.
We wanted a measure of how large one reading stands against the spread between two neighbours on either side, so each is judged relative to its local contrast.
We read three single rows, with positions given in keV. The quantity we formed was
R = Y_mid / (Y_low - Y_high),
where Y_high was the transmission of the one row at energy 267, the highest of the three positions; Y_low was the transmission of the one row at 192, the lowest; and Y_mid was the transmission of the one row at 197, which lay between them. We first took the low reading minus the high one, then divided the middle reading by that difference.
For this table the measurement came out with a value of -14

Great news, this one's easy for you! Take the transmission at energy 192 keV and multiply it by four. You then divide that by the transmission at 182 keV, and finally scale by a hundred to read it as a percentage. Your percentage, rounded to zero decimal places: 397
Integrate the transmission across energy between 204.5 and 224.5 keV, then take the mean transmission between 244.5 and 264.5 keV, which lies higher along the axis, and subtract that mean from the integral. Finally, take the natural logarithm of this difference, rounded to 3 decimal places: 4.450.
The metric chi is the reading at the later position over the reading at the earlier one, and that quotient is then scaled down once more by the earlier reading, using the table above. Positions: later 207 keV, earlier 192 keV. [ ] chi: 0.234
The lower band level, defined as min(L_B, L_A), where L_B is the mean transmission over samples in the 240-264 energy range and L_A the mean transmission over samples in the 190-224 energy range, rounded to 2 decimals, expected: 4.44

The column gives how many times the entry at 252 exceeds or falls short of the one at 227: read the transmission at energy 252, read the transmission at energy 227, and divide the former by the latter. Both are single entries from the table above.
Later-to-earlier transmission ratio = 1.00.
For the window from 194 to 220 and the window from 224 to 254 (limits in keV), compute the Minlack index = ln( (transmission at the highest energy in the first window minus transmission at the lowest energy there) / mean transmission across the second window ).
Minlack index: -5.0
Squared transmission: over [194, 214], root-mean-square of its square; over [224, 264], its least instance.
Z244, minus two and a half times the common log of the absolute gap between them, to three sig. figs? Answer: -1.03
